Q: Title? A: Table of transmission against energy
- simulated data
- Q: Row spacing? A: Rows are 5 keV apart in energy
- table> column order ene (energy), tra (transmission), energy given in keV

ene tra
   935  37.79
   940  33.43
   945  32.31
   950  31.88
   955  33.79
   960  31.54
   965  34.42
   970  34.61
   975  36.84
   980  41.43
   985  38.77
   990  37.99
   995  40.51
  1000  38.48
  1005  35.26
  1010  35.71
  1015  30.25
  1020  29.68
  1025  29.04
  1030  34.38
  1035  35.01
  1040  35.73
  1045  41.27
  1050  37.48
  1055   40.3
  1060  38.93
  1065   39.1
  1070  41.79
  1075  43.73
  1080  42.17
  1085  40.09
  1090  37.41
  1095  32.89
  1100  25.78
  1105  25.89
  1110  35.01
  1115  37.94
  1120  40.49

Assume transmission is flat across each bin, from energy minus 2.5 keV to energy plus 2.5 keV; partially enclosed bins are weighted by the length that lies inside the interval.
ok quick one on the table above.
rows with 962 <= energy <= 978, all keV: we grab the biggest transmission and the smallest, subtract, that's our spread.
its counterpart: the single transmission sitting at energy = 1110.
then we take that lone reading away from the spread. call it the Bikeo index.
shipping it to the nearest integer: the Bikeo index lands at -33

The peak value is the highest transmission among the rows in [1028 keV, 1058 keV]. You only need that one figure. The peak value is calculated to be 41.27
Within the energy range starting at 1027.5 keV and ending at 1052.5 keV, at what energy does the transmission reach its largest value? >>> 1045 keV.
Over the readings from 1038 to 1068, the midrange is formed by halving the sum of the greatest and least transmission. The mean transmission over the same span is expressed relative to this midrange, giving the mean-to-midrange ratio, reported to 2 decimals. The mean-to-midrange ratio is 1.01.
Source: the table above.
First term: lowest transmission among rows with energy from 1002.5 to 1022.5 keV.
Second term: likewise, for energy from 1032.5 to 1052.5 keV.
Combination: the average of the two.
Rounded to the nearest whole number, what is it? 32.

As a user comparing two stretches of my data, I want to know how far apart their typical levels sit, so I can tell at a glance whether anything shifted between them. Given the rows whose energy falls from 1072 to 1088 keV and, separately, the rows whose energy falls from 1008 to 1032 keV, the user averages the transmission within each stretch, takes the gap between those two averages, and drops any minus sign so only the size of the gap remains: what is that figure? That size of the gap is 10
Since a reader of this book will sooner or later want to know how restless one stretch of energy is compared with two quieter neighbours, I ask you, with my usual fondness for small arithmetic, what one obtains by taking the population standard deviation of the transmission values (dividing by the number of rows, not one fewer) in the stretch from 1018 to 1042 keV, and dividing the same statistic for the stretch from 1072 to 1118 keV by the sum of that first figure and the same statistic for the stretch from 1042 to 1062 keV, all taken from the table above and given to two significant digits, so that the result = 1.4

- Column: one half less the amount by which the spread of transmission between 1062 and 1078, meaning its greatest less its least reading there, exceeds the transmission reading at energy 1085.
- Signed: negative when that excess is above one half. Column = 36.0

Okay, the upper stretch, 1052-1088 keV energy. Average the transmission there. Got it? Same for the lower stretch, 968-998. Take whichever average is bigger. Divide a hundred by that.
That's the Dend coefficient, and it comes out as 2.45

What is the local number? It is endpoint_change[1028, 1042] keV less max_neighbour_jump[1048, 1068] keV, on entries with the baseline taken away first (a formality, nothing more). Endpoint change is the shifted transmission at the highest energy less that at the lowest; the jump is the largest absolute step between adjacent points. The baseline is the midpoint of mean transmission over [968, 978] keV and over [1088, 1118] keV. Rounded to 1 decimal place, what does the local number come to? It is -1.5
